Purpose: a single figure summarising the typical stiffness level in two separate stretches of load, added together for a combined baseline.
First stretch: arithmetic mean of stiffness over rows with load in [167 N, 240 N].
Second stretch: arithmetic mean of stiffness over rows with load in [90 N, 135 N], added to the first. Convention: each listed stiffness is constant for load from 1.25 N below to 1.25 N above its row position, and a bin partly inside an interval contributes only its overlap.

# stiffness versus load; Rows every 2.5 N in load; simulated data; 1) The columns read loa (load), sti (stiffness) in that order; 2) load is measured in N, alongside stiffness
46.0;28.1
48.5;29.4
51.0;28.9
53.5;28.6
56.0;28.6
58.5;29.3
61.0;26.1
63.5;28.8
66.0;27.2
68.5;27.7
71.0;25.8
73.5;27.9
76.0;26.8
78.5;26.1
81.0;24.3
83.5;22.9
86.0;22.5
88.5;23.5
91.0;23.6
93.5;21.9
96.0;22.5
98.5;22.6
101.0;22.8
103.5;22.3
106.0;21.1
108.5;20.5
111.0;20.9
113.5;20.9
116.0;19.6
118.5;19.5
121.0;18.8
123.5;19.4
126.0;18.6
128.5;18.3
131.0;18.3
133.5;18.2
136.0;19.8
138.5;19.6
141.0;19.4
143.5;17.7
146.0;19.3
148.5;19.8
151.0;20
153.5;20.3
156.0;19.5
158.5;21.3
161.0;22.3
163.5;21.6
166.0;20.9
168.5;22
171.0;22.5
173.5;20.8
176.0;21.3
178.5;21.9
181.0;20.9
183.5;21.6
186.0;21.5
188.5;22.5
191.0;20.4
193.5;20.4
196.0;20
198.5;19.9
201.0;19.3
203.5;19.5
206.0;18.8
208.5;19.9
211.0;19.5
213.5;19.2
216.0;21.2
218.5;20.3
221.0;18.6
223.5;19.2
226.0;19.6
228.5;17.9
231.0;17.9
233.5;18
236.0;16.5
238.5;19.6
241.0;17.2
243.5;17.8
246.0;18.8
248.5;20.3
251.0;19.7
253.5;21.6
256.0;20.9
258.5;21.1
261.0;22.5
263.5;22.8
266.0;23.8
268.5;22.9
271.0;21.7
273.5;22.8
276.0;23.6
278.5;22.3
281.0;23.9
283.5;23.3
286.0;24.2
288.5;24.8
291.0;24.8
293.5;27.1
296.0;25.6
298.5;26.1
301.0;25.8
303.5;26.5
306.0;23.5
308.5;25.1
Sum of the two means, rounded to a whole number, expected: 41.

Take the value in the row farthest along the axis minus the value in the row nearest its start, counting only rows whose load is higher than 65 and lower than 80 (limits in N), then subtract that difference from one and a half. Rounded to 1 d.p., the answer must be 2.6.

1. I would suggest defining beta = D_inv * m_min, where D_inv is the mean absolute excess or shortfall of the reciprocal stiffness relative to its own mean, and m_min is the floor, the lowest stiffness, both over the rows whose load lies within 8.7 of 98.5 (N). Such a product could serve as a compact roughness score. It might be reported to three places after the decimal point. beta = 0.023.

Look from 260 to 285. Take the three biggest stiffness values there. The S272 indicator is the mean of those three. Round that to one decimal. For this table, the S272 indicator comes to 23.8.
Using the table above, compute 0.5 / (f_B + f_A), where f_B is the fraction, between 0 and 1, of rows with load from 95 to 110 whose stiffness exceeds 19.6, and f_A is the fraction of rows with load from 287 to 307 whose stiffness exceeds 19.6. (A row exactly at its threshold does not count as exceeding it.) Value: 0.25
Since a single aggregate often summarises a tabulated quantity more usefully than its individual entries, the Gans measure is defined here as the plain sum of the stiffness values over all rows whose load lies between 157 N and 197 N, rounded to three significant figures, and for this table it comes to 342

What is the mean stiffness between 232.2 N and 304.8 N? 22.3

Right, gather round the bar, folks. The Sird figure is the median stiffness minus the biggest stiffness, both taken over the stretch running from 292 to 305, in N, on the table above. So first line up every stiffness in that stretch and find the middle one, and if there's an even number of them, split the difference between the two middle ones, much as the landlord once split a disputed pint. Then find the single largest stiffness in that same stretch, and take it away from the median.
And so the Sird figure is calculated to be -1.0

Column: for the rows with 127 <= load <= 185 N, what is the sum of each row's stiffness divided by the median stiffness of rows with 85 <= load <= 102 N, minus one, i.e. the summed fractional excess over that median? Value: -2.32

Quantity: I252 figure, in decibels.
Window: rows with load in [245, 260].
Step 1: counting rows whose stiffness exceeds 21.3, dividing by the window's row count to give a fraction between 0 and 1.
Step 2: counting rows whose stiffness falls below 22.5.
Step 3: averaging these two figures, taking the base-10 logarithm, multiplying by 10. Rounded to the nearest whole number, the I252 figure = 5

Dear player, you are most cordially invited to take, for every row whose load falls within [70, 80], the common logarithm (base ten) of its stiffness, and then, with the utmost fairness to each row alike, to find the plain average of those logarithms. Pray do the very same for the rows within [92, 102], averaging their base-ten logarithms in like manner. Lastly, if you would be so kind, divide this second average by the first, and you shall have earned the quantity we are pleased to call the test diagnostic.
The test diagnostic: 0.95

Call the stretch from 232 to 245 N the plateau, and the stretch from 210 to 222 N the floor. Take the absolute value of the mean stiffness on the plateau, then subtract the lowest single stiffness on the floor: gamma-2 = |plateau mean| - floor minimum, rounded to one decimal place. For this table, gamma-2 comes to -0.8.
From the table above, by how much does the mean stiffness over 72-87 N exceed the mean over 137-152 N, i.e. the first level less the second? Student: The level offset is 5.8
